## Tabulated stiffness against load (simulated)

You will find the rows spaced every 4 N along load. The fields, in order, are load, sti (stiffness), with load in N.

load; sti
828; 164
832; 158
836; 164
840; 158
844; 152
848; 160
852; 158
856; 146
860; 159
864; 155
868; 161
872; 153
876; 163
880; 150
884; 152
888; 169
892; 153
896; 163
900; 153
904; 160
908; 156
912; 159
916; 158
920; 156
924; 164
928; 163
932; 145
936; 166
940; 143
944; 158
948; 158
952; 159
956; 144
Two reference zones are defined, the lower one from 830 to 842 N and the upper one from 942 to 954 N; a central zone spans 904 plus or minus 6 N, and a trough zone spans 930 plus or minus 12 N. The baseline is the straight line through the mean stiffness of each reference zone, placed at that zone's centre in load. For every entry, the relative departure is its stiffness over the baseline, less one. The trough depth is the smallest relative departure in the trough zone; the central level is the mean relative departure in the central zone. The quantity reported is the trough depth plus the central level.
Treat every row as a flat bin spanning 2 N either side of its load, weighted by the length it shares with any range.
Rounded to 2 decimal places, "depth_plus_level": -0.11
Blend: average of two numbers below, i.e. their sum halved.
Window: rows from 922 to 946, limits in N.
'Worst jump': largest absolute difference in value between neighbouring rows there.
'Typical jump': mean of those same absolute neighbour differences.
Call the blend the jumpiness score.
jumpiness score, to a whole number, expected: 19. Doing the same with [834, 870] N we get 10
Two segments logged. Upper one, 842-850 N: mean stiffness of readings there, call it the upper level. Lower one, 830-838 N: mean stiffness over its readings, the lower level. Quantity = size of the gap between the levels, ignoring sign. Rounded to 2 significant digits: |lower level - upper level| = 5.0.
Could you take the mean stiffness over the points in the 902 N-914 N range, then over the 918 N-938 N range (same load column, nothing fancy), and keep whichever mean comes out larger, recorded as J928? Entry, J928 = 159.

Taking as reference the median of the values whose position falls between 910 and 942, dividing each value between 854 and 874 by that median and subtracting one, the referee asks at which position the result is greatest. 868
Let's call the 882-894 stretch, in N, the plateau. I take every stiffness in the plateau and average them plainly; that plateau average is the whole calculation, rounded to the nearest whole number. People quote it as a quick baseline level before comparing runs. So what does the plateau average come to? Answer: 158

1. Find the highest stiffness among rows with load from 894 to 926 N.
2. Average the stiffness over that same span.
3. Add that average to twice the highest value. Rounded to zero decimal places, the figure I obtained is 487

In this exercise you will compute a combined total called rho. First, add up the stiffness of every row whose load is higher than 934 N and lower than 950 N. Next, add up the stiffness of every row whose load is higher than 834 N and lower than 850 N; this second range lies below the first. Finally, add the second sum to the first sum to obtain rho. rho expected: 1259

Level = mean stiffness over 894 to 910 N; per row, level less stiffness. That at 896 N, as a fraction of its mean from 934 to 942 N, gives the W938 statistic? -1.4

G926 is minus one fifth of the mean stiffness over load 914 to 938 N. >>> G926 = -31.7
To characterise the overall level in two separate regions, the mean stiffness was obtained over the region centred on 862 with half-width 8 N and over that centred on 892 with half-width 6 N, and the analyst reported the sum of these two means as 317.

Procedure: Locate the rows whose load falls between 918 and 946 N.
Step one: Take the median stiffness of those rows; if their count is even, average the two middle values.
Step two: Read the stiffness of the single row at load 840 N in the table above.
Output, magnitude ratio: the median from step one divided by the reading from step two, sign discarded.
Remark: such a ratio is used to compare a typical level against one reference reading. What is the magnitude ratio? 1.00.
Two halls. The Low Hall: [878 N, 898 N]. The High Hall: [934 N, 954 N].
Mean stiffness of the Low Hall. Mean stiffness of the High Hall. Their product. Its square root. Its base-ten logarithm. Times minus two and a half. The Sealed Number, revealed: -5.49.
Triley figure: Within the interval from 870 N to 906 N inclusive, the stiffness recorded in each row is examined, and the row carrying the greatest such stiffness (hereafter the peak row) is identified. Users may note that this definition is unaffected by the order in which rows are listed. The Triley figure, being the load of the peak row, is 888 N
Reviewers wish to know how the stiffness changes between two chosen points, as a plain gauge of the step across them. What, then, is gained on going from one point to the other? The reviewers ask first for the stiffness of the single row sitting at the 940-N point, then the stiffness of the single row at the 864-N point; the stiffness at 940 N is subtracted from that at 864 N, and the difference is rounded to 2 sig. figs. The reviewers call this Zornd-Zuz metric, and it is 12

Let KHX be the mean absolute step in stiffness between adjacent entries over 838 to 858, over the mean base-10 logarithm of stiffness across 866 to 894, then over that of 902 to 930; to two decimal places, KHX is 1.45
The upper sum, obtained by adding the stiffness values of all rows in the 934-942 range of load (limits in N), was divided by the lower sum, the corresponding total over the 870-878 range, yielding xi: 0.98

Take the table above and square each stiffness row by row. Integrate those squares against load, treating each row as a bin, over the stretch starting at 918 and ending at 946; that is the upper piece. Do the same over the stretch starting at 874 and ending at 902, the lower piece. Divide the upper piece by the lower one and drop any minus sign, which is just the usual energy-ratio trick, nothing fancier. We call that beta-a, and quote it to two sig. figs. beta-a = 0.99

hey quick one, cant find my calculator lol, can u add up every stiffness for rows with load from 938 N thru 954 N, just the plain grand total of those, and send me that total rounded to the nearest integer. 618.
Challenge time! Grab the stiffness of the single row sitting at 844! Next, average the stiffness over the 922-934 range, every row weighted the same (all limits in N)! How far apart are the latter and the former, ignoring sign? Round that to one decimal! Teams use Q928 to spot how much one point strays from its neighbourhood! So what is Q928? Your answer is 5.3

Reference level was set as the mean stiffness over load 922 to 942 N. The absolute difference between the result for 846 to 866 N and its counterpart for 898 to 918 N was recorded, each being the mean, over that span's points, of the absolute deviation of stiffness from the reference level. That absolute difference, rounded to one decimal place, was 1.6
